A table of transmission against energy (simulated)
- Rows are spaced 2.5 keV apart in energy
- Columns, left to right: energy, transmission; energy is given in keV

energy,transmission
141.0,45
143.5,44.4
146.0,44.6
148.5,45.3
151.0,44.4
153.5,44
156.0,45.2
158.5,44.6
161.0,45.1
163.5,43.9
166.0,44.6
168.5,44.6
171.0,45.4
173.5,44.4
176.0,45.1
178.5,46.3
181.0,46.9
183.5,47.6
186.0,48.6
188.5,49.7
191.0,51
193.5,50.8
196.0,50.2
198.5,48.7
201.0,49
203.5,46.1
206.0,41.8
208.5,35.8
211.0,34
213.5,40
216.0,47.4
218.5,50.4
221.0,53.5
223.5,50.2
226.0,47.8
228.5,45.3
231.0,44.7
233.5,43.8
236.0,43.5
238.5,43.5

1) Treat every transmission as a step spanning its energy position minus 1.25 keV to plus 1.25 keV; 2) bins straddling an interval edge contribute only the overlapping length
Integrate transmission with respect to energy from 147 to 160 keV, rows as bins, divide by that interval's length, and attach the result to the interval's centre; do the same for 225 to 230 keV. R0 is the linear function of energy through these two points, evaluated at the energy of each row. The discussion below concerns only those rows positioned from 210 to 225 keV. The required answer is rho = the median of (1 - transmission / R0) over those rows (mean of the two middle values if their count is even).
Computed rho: -0.056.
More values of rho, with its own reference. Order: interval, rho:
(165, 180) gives 0.006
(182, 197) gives -0.096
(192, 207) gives -0.067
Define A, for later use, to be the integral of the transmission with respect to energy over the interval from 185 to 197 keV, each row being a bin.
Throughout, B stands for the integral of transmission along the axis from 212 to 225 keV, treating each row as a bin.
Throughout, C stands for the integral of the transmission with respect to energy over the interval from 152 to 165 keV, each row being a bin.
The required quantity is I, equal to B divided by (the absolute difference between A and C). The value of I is 29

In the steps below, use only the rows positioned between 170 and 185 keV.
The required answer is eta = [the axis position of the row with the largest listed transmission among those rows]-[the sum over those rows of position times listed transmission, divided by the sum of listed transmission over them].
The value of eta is 6.2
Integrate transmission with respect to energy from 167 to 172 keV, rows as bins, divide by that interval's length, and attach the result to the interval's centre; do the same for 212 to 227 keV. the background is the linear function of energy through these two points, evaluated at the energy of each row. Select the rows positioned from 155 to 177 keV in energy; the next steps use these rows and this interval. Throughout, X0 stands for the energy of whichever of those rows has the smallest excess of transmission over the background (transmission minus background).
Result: 173.5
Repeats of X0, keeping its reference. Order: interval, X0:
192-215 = 211.0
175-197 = 176.0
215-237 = 236.0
